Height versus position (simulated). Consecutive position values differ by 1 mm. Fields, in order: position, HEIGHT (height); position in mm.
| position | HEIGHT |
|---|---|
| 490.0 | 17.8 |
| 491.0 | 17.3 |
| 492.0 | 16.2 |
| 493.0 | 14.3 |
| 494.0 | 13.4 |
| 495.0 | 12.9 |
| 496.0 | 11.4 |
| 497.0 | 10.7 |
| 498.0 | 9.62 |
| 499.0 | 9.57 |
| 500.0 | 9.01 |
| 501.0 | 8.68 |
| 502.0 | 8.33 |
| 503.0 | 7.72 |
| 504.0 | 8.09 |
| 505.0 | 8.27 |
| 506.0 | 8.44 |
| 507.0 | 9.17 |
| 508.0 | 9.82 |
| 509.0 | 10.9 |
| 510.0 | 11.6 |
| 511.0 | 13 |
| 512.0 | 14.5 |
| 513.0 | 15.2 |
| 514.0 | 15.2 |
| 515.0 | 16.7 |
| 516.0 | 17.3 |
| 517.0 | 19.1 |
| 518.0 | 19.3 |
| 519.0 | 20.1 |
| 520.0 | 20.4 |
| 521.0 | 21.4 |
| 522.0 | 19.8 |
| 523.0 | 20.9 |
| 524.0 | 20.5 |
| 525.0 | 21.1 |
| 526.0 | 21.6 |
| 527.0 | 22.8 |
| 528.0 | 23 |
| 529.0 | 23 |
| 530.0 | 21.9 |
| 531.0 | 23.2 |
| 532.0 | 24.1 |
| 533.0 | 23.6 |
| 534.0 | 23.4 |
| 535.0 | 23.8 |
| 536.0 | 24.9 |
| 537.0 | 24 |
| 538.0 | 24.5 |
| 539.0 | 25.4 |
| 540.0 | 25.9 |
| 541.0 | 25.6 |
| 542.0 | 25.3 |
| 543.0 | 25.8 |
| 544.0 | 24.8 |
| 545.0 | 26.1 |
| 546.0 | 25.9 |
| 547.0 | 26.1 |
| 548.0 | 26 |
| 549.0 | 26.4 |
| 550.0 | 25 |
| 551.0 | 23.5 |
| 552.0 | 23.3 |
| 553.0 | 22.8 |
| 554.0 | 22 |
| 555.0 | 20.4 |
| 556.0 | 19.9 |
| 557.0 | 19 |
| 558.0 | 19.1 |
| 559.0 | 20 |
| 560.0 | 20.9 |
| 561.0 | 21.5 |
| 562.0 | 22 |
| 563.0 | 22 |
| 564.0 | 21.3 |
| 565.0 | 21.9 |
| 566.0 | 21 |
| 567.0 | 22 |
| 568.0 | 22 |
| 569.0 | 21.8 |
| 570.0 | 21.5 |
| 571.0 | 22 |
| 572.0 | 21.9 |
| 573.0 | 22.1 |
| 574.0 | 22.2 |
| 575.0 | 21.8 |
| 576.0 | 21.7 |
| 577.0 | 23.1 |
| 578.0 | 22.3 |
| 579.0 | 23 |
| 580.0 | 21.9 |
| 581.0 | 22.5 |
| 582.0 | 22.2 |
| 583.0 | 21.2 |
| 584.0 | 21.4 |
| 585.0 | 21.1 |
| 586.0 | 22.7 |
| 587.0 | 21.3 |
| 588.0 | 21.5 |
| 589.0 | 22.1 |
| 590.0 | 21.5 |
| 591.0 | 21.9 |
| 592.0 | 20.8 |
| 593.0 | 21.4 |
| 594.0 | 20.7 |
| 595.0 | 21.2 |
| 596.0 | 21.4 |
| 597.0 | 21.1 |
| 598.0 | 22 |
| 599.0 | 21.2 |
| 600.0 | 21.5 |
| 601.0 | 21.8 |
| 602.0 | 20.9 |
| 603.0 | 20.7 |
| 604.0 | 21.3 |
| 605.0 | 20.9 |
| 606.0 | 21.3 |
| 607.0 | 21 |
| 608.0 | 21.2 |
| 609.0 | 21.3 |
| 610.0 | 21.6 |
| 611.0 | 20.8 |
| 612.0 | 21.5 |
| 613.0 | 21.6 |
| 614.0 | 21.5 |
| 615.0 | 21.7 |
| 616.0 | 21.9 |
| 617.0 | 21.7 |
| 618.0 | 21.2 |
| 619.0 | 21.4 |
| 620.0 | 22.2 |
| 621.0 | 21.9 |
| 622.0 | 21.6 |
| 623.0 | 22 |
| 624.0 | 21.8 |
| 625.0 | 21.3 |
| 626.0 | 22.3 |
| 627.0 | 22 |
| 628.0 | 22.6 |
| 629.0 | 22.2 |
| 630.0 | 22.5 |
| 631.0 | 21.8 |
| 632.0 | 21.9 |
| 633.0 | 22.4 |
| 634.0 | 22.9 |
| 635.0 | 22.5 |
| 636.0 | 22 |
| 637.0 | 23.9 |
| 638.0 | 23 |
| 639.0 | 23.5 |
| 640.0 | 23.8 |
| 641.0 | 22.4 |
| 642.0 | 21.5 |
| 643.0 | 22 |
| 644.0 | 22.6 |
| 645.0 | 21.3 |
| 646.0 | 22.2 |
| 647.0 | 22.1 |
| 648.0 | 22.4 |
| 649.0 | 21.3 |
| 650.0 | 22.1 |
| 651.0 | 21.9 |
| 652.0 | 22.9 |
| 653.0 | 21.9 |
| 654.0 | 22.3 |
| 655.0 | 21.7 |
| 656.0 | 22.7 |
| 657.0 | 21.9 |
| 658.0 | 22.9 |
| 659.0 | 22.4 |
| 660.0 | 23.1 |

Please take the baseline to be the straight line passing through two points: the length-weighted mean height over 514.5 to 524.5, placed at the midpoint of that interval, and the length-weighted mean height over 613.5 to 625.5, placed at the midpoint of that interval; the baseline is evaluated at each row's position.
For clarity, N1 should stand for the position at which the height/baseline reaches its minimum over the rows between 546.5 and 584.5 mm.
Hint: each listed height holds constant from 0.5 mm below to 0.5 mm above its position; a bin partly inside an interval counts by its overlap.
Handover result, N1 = 557.0 mm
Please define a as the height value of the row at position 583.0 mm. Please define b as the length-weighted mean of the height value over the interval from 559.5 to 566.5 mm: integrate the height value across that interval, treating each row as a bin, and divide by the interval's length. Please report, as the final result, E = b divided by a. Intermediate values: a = 21.2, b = 21.5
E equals 1.01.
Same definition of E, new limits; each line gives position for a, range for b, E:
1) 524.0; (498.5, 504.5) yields 0.42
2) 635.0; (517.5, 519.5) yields 0.88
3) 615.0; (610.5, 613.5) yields 0.98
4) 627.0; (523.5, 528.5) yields 0.99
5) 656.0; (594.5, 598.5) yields 0.94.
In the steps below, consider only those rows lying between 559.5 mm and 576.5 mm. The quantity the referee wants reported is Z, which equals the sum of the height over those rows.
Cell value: 370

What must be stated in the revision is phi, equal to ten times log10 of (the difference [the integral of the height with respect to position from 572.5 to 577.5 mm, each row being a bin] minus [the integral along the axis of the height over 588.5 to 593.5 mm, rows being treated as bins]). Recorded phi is 5.1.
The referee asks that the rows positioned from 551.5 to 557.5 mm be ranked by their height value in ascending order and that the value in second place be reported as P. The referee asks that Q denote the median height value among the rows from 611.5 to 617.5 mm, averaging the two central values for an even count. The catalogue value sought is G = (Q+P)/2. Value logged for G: 20.8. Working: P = 19.9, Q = 22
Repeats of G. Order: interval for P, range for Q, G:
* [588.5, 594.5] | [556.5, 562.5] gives 20.6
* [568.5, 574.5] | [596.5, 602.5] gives 21.6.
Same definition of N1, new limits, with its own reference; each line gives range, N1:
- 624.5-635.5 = 625.0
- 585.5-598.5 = 594.0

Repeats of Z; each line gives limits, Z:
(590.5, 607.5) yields 361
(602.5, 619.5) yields 363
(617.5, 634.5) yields 374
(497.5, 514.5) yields 177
